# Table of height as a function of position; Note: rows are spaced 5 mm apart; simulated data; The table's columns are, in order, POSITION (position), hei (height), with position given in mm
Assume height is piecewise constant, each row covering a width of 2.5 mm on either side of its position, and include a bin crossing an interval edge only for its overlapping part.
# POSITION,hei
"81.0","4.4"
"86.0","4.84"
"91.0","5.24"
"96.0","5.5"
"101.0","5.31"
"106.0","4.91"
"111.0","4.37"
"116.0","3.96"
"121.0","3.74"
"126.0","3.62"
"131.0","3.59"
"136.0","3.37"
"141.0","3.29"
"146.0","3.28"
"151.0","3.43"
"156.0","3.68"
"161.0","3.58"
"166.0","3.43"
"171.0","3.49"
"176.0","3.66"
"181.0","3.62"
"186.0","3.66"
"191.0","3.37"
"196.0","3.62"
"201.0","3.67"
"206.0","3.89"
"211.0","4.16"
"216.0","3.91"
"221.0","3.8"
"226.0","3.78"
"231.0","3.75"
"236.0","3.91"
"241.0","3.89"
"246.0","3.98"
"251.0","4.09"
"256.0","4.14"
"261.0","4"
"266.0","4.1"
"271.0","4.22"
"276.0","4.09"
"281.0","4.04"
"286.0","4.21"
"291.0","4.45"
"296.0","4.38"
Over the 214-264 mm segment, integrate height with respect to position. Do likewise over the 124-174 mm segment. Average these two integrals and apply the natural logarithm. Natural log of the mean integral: 5.22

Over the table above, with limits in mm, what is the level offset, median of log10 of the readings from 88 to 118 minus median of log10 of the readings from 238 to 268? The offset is 0.098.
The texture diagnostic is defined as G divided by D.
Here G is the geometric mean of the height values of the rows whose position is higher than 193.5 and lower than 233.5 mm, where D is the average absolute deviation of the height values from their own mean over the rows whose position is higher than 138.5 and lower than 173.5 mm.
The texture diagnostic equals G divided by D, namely 35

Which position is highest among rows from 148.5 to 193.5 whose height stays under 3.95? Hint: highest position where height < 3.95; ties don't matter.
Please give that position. 191.0 mm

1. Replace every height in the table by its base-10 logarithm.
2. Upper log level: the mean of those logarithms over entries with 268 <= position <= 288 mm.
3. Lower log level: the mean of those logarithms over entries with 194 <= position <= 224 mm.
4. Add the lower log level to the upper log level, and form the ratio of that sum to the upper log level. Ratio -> 1.95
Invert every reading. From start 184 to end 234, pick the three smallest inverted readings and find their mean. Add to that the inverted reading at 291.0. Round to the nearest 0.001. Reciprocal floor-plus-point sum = 0.476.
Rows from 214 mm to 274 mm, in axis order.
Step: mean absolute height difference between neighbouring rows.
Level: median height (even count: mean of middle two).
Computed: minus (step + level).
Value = -4.03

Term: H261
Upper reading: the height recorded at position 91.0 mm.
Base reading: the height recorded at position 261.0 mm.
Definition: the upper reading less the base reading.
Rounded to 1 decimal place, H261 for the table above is 1.2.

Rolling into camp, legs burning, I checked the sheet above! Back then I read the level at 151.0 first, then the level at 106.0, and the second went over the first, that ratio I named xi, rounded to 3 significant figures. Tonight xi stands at 1.43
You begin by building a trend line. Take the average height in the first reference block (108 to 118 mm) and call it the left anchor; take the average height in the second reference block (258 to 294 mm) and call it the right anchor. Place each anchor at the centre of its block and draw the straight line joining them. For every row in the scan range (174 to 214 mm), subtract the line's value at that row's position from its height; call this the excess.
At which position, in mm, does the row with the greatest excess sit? 211.0 mm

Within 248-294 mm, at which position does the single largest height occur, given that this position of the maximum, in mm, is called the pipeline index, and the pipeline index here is 291.0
